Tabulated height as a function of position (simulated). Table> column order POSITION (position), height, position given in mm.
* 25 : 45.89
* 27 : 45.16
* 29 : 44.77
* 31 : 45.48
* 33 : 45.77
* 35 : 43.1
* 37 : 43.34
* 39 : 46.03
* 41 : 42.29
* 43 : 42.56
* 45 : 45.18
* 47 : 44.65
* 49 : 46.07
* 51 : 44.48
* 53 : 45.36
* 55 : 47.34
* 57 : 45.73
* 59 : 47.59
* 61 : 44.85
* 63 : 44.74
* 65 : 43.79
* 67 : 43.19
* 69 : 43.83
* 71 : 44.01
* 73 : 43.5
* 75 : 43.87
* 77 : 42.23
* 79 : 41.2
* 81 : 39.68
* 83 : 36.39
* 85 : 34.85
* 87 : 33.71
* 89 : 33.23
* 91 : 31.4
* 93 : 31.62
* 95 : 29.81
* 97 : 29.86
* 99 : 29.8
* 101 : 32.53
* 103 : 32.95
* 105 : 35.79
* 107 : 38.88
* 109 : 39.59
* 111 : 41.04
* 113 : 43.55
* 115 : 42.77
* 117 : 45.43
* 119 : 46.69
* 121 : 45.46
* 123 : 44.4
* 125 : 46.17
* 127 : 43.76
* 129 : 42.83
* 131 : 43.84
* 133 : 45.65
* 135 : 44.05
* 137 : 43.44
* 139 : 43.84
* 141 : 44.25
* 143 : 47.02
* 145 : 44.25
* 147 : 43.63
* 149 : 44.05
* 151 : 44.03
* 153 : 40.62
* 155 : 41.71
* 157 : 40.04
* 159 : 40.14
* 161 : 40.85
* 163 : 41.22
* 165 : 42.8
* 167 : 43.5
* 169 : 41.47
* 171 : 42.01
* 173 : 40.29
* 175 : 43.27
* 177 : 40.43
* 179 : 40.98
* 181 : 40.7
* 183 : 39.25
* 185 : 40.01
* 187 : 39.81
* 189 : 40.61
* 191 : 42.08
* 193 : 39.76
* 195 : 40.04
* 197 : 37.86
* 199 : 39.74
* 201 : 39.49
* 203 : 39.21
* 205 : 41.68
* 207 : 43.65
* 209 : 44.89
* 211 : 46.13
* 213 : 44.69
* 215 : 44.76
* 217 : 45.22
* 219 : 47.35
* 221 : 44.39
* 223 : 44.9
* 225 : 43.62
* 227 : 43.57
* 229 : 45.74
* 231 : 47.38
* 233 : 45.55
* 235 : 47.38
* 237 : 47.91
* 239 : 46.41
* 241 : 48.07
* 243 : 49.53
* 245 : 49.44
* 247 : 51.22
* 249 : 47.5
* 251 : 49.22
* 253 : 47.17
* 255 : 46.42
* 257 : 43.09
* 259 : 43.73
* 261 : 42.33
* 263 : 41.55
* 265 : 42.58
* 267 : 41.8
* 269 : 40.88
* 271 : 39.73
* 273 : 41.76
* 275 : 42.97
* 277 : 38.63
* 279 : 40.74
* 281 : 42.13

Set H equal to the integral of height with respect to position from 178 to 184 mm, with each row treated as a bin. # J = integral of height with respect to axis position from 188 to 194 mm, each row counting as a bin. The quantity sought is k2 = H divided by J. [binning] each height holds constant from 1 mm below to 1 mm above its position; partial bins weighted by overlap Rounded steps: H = 242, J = 245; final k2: 0.99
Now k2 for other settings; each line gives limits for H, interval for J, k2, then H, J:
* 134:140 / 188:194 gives 1.07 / 263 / 245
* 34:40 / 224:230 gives 1.00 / 265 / 266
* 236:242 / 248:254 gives 0.99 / 285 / 288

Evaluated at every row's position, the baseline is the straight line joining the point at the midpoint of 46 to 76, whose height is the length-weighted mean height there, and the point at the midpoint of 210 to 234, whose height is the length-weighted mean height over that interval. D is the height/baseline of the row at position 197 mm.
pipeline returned 0.84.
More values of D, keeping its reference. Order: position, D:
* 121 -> 1.01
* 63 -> 1.00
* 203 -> 0.87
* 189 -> 0.90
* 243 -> 1.09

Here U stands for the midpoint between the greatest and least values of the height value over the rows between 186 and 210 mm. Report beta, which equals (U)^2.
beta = 1712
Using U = 41.4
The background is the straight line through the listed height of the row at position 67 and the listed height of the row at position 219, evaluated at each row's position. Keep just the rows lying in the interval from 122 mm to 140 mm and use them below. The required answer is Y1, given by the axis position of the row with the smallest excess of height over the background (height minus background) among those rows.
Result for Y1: 129 mm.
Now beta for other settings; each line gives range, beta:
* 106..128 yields 1831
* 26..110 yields 1497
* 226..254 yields 2246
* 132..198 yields 1801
